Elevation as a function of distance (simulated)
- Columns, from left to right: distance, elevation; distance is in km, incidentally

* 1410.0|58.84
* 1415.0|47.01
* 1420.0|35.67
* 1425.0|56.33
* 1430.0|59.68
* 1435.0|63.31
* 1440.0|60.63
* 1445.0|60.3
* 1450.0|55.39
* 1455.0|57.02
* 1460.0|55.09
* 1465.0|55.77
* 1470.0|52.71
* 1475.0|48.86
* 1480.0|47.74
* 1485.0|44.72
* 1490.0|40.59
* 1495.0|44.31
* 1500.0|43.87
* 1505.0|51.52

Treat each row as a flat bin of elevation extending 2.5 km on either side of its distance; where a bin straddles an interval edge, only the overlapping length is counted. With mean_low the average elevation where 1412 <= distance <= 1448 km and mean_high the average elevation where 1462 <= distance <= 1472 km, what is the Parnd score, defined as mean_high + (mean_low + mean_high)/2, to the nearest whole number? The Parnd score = 109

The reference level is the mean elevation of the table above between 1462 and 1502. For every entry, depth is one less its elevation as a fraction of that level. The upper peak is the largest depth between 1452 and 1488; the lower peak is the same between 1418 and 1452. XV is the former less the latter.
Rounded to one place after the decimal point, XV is -0.2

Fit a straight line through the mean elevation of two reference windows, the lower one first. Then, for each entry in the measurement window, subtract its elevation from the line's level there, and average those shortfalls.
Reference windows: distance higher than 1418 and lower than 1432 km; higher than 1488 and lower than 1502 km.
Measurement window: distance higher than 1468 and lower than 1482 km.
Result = -5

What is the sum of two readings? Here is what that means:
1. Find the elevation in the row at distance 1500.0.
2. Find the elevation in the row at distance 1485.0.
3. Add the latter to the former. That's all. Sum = 89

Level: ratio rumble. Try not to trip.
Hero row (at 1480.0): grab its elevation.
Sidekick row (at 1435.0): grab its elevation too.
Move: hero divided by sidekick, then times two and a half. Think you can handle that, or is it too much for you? 1.9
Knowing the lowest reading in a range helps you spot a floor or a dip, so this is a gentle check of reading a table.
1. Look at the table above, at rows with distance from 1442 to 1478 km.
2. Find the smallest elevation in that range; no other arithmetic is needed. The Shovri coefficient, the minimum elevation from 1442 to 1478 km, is 48.86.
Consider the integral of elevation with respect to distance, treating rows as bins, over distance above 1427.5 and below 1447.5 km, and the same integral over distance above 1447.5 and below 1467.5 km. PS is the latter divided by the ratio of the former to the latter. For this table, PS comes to 1022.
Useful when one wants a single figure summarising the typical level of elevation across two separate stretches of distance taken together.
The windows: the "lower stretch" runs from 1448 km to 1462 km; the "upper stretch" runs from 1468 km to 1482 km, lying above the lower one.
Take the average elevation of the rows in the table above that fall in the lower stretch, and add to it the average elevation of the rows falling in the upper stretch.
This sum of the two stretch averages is 106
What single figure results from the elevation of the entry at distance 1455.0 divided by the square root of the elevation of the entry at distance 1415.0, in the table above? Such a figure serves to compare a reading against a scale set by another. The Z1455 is 8.3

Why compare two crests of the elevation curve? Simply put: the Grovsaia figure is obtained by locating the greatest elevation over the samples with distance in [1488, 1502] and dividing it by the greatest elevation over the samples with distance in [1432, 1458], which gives 0.70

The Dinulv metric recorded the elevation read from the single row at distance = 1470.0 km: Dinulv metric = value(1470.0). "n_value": 52.71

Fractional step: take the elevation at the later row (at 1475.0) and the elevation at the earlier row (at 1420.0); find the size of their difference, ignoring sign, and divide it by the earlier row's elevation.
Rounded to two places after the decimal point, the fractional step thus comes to 0.37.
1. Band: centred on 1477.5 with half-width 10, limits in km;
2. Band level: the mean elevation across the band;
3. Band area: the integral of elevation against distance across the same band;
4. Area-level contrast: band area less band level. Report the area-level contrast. 922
